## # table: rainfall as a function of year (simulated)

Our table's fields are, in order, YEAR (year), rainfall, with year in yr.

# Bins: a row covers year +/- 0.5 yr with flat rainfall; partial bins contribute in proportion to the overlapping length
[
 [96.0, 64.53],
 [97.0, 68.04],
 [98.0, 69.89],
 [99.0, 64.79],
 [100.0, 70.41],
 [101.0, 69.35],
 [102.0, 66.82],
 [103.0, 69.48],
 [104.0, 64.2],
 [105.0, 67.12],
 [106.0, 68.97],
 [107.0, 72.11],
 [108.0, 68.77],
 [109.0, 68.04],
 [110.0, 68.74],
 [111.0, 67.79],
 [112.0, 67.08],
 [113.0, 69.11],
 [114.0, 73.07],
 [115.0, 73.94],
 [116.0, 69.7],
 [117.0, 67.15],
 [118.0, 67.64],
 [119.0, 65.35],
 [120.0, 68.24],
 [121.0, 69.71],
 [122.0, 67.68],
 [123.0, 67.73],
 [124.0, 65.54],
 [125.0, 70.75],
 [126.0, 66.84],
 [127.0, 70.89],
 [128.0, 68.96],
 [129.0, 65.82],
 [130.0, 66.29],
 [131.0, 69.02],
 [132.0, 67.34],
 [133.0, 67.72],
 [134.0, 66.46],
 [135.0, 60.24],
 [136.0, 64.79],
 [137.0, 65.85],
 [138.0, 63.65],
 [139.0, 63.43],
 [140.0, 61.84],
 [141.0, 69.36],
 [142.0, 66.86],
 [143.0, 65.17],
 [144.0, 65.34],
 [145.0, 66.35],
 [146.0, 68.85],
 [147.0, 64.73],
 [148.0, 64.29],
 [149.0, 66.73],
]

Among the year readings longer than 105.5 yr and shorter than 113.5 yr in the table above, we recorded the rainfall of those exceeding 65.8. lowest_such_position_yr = 106.0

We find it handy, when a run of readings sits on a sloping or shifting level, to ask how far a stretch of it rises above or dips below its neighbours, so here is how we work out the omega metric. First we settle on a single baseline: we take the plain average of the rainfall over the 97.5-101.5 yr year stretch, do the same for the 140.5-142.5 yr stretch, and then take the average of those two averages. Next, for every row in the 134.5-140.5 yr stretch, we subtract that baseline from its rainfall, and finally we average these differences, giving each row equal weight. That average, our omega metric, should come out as -5.1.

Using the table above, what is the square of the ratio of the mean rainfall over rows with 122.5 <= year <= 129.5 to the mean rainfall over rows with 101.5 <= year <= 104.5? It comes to 1.04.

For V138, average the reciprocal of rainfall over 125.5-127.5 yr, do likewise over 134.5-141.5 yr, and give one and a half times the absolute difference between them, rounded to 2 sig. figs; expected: 0.0016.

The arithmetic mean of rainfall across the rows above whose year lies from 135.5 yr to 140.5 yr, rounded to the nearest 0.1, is 63.9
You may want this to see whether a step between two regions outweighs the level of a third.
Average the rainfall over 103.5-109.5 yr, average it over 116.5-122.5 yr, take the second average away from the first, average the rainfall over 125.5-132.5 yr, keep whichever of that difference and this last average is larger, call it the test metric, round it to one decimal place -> 67.9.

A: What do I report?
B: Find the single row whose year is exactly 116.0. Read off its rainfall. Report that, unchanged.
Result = 69.7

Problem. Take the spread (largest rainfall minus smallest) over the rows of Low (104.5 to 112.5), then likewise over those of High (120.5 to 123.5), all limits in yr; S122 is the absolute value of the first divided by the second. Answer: 2.48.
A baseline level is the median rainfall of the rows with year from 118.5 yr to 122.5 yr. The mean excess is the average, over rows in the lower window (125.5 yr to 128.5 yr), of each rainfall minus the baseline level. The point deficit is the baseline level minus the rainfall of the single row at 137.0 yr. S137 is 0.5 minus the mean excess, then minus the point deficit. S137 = -2.5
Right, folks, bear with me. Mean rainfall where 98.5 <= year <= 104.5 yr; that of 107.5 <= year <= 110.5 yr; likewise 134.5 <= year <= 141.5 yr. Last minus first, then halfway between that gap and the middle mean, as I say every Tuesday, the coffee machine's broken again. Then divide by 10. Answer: 3.26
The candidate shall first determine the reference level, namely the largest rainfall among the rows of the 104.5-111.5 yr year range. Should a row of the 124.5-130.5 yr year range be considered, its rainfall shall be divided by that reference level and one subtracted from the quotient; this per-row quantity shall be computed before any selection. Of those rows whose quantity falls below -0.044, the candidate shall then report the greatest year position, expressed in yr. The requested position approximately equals 130.0 yr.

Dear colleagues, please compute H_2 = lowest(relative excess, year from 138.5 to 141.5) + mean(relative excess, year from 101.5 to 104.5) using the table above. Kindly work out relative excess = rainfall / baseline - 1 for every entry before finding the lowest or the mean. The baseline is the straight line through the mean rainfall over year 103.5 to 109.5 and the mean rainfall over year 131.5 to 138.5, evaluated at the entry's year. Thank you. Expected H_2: -0.068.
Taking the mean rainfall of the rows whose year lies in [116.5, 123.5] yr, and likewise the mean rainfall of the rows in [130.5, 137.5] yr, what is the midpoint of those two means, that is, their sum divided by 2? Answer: 66.78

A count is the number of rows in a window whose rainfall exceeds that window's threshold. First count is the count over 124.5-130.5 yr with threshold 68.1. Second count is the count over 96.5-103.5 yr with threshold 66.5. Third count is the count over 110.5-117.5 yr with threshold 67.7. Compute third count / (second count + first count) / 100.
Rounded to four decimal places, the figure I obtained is 0.0056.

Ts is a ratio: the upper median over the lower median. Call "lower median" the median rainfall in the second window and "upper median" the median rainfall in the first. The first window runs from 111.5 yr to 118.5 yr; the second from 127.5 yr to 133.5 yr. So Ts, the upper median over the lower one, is 1.02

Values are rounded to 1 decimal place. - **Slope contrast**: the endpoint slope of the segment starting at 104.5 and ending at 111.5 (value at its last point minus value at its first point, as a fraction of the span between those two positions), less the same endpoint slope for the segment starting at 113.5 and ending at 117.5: 2.1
